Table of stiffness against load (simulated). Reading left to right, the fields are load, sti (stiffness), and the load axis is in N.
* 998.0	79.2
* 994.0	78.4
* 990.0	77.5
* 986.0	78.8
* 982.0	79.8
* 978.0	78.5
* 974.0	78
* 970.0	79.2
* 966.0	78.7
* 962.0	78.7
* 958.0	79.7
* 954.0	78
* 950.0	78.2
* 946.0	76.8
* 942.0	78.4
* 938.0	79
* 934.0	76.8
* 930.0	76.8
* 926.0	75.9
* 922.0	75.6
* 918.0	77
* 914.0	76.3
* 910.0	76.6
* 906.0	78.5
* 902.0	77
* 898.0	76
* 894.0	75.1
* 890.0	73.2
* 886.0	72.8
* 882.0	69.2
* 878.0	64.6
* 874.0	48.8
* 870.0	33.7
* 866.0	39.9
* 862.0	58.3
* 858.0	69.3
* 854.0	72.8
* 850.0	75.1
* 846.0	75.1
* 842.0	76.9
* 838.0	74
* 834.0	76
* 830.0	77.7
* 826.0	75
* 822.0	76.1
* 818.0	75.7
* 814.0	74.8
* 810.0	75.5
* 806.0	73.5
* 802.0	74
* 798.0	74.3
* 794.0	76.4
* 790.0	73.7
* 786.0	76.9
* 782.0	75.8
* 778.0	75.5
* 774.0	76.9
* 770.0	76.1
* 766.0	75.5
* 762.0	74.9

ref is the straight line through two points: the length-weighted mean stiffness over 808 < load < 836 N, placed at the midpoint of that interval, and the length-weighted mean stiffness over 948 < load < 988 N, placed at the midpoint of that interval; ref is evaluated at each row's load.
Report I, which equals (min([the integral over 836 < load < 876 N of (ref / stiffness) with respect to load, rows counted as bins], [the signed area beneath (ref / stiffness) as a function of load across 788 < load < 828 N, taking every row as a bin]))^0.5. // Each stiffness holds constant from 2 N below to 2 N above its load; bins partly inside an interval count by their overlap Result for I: 6.35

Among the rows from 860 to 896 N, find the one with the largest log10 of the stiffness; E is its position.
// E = 894.0 N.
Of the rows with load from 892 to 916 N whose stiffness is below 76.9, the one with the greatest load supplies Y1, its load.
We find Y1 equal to 914.0 N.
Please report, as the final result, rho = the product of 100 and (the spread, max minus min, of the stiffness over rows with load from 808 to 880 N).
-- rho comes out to 4400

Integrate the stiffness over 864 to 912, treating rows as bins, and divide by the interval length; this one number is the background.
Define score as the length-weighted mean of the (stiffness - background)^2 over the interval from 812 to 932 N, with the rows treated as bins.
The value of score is 149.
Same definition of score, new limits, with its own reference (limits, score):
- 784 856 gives 97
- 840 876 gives 264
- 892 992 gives 150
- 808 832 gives 108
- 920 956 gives 141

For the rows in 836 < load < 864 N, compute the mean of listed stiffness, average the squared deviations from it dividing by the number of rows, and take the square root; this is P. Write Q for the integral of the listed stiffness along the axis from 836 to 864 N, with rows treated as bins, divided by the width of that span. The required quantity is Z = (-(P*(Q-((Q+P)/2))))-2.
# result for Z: -195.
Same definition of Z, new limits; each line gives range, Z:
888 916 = -59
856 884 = -277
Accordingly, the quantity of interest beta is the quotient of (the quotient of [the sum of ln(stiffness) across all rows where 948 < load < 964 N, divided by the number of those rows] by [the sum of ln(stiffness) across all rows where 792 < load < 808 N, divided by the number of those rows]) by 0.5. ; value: 2.02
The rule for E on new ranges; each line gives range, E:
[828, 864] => 830.0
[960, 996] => 982.0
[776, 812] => 786.0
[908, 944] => 938.0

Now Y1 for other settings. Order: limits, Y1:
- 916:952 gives 946.0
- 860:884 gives 882.0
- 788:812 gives 810.0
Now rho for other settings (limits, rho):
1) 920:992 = 420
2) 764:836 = 420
